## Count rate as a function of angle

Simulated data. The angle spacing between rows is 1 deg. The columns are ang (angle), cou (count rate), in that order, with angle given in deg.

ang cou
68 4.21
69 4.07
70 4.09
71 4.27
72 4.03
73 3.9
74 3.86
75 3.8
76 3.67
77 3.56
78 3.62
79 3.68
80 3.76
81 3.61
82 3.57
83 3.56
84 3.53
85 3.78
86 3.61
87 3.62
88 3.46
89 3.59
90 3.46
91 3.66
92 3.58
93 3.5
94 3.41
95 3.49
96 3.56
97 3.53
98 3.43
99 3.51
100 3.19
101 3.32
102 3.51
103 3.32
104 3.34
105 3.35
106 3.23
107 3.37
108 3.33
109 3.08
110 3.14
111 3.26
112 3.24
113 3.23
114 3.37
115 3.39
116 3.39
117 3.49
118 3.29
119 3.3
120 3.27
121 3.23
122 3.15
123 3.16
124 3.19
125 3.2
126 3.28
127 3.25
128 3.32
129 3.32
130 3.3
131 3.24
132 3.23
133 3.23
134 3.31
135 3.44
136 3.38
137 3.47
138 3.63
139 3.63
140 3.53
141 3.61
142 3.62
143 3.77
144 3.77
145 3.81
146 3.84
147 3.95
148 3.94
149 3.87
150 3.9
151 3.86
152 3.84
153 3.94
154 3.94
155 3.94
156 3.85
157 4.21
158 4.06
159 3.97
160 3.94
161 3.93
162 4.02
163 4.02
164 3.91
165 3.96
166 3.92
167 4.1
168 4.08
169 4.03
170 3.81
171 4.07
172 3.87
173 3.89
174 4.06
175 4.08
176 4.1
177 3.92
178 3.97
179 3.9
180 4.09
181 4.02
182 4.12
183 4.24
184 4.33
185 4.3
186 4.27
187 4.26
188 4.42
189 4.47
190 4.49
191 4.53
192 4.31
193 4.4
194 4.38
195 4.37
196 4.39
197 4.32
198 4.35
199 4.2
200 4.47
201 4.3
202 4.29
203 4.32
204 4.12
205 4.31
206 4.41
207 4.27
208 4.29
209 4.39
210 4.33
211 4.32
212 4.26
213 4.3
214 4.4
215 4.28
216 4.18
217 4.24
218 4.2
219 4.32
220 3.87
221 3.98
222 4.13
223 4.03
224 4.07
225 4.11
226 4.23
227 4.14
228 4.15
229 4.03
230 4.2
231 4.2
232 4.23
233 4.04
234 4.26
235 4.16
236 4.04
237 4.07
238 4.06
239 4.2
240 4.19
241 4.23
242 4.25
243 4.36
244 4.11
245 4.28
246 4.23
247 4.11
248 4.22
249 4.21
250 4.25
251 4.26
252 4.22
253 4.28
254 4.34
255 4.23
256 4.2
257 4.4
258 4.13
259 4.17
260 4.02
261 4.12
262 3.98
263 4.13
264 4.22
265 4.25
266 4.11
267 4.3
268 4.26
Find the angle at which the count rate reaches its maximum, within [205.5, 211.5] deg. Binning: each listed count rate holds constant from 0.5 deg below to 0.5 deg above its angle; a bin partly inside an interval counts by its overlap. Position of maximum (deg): 206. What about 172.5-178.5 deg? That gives 176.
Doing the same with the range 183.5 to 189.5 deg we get 189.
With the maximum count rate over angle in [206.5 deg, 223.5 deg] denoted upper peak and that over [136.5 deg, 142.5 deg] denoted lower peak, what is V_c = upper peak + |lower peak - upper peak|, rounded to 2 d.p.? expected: 5.17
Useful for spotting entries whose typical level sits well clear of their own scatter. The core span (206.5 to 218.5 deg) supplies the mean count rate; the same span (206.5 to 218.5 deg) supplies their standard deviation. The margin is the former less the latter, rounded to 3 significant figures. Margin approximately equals 4.22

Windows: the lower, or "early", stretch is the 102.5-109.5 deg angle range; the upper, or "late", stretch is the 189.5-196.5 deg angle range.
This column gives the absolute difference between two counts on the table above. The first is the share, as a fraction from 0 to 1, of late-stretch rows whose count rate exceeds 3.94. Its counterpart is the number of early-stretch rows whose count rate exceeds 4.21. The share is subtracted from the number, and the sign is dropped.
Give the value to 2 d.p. 1.00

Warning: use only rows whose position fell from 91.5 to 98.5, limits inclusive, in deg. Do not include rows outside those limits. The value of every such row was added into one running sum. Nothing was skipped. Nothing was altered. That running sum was 24.5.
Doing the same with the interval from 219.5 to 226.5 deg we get 28.4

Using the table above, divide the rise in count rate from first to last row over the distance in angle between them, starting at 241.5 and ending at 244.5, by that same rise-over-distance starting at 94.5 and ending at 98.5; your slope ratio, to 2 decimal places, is 3.50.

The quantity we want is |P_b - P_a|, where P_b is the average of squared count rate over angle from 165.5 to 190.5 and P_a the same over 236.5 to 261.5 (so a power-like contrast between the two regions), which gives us 1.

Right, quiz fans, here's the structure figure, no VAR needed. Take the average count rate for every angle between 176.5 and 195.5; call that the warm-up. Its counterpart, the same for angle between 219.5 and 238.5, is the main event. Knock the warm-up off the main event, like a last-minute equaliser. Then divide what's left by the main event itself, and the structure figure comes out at -0.04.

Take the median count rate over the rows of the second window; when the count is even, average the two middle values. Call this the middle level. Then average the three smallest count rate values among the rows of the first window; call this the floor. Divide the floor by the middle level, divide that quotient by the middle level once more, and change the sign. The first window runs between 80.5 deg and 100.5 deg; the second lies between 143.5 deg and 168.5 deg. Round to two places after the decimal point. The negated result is -0.22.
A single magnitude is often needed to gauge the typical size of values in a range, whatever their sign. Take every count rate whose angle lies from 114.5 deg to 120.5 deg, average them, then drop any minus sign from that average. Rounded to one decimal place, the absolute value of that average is 3.4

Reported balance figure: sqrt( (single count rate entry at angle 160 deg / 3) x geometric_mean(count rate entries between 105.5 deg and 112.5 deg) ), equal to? 2.06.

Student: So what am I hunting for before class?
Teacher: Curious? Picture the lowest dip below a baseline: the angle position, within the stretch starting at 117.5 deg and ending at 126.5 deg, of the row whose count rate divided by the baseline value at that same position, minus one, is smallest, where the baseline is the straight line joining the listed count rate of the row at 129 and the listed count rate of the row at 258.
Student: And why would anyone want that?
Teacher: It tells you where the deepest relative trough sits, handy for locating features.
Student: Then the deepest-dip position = 122 deg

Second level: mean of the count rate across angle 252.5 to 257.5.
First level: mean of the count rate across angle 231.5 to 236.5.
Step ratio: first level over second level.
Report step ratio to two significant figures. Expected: 0.97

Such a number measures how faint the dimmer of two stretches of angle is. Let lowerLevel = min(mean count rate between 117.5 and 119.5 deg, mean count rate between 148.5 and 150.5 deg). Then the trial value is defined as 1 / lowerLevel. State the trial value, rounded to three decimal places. 0.303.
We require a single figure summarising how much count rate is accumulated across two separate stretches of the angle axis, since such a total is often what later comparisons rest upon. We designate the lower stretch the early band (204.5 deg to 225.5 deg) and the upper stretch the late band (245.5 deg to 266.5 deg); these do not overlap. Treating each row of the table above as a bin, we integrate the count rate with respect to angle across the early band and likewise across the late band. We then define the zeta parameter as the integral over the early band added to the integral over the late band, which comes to 177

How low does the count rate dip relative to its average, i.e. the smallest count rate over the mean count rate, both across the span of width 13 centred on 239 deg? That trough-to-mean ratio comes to 0.968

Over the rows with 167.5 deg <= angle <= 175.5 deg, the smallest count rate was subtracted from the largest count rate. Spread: 0.27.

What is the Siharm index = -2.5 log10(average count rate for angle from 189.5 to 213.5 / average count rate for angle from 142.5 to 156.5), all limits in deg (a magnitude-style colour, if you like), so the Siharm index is -0.12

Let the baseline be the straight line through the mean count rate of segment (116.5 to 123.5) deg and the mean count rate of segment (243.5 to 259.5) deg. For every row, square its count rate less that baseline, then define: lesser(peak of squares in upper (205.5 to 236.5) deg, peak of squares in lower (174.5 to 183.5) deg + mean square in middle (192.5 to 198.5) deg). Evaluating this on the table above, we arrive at 0.3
